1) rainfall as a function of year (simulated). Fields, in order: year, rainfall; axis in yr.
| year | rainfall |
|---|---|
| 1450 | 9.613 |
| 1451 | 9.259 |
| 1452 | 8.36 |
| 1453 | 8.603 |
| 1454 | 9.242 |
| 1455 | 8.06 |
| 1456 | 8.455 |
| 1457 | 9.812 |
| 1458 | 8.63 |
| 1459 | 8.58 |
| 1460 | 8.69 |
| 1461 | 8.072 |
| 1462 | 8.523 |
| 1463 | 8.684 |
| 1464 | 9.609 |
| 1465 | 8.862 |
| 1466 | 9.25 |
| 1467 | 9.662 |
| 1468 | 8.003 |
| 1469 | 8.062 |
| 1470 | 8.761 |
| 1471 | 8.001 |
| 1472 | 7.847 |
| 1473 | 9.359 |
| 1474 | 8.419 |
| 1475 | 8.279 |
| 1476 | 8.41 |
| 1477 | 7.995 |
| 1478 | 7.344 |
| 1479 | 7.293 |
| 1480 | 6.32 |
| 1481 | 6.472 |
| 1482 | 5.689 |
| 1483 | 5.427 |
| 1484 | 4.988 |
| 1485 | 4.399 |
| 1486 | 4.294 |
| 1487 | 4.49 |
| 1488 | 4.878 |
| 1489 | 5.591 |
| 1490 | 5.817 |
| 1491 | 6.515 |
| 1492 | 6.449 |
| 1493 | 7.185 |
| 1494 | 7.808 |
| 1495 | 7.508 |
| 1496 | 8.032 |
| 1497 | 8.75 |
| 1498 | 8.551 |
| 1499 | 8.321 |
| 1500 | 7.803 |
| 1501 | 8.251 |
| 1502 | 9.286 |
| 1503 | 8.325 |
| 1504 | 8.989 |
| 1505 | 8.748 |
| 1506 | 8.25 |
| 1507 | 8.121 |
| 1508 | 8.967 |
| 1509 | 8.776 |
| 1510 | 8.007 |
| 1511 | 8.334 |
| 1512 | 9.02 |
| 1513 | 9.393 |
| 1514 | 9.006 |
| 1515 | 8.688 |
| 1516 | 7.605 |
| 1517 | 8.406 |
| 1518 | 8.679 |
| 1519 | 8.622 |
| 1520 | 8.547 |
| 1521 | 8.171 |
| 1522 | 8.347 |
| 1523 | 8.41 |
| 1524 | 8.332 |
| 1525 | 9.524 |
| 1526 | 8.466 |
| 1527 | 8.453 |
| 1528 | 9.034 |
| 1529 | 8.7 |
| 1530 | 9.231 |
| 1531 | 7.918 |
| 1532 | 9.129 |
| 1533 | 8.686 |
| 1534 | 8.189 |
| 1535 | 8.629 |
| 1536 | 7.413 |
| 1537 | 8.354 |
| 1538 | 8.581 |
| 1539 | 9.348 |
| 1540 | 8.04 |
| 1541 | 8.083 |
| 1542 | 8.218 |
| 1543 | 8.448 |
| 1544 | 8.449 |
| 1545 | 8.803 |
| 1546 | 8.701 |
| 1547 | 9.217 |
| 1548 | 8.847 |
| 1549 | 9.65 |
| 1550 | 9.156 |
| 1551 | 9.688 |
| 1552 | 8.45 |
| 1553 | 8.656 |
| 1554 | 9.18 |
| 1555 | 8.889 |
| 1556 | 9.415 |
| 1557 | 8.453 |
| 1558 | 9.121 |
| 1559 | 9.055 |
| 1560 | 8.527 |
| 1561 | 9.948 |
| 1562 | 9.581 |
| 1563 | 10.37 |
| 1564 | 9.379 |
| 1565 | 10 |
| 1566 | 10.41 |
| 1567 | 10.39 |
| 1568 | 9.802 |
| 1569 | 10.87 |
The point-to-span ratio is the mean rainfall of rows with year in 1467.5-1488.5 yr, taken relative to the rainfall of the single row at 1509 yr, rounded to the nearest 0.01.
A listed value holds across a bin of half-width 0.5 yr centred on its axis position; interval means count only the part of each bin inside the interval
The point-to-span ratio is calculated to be 0.79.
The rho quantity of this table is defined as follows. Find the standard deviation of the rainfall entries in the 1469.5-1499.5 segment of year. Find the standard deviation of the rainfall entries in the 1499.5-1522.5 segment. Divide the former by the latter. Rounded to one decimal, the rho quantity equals 3.3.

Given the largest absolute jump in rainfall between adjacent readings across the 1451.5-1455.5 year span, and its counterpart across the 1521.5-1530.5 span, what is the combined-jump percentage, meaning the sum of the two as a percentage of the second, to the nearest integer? 199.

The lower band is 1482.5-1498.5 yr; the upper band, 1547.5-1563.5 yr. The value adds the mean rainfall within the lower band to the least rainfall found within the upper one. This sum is 14.7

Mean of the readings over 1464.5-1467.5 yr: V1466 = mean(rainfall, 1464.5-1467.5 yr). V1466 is 9.26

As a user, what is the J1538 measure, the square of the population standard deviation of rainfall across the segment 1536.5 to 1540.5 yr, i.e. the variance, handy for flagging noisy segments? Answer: 0.23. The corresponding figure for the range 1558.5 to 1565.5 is 0.34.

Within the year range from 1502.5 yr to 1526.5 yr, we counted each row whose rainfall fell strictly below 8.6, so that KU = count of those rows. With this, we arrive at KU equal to 13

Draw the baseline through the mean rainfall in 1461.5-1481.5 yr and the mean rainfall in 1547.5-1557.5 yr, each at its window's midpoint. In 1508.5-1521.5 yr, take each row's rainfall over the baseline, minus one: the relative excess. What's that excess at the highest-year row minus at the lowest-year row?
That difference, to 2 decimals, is -0.08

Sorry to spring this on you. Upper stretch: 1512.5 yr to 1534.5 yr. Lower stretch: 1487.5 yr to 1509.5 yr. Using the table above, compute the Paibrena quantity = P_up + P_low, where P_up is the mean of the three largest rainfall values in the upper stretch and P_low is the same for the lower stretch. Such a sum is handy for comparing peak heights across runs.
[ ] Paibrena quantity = 18.5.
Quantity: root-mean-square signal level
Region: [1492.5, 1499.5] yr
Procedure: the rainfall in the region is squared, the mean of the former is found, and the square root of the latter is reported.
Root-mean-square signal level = 8.04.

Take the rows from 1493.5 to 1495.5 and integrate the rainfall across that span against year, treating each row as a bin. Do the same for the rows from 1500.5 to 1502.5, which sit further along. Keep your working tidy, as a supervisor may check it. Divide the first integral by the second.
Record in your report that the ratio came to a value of 0.87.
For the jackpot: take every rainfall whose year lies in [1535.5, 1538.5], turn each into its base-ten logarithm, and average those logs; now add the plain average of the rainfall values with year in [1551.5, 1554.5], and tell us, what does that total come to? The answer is 9.67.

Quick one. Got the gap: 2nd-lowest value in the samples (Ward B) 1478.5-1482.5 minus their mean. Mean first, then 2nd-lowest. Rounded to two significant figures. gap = -0.12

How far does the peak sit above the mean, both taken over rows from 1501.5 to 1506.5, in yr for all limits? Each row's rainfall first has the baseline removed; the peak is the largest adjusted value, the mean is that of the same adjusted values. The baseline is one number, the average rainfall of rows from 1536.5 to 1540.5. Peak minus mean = 0.57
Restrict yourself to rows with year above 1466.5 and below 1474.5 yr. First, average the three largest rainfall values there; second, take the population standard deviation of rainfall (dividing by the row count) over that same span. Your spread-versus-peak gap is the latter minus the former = -8.6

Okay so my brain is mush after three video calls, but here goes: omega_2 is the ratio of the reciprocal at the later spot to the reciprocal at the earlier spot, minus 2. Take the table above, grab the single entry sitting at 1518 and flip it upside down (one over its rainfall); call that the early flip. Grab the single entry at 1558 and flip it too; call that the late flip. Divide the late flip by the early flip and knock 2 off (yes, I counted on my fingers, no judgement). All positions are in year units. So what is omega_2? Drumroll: -1.05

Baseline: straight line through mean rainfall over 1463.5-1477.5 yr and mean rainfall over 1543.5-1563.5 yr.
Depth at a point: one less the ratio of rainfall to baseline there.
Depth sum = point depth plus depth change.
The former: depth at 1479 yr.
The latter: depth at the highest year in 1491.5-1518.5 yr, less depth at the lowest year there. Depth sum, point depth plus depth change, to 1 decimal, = -0.1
